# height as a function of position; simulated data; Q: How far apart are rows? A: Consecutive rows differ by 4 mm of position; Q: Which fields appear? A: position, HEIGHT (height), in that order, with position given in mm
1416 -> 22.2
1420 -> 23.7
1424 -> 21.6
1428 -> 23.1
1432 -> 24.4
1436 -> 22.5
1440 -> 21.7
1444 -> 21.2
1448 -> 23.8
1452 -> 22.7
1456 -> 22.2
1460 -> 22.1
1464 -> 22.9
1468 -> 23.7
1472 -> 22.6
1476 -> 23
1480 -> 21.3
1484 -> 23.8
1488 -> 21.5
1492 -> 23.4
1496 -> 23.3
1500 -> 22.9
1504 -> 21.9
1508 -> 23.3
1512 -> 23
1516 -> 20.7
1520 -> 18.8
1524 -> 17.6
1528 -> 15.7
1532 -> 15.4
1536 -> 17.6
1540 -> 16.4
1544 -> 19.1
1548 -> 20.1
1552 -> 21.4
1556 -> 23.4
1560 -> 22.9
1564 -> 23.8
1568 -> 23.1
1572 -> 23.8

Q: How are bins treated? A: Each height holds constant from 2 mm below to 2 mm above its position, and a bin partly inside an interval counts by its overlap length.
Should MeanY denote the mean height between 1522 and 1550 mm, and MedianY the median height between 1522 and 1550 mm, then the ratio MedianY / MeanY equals 1.01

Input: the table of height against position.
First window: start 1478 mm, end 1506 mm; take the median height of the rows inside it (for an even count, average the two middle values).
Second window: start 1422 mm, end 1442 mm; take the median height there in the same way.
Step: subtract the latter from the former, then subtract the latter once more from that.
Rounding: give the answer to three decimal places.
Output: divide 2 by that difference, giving -0.090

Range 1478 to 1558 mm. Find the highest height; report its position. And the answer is 1484 mm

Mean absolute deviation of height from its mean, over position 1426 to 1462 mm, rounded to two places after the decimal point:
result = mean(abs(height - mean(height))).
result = 0.77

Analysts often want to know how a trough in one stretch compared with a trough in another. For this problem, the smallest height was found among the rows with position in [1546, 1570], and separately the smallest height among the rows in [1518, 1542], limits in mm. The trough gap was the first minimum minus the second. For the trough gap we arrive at 5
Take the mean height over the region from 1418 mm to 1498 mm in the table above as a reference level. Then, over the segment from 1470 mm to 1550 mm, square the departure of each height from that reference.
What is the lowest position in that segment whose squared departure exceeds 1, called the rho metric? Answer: 1480 mm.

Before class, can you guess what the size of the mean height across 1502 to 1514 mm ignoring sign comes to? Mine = 22.7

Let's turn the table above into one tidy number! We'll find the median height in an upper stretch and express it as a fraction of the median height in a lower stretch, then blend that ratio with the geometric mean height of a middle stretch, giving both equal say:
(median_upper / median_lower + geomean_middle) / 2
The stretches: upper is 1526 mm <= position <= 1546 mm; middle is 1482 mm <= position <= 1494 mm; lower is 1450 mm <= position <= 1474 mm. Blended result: 11.8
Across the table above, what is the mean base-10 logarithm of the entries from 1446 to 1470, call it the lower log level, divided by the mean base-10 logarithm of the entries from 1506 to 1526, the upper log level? 1.04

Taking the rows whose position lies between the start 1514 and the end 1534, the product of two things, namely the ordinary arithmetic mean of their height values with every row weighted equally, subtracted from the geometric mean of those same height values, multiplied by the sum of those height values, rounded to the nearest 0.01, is -9.59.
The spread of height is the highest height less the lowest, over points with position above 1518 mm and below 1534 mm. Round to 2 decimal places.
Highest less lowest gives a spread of 3.40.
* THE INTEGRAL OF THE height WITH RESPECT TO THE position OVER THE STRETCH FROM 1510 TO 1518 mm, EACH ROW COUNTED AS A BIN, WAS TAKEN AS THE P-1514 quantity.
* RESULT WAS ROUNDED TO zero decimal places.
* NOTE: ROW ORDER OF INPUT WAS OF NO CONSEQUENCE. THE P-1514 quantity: 175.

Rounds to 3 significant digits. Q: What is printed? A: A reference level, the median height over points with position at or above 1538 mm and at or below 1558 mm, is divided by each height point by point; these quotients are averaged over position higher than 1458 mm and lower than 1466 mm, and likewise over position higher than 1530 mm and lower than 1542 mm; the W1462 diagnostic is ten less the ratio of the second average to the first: 8.63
